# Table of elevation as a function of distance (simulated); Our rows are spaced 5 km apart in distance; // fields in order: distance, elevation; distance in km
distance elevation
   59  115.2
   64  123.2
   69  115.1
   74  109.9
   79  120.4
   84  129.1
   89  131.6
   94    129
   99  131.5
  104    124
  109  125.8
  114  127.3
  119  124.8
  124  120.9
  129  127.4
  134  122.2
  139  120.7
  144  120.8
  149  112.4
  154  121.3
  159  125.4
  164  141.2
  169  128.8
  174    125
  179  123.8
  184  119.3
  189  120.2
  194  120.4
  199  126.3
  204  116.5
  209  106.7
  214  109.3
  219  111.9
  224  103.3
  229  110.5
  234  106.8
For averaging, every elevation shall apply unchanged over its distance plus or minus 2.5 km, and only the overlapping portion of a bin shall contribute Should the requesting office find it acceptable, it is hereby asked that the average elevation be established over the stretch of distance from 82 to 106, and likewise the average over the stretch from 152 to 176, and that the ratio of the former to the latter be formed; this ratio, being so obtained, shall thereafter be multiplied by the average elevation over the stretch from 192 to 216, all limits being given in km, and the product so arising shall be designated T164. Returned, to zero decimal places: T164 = 116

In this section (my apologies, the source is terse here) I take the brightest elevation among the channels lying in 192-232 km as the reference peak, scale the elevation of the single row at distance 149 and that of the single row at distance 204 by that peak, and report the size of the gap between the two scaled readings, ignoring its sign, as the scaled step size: 0.03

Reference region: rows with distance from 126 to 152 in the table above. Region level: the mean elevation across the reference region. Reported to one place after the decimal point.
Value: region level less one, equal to 119.7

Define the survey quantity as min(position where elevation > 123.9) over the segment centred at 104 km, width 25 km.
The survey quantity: 94 km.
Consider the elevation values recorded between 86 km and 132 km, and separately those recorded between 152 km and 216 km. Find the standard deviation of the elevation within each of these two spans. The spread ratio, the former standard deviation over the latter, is 0.4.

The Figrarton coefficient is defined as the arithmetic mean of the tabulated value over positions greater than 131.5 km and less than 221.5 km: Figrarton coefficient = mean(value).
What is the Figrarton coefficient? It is 121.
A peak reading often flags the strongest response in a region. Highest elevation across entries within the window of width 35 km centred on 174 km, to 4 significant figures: 141.2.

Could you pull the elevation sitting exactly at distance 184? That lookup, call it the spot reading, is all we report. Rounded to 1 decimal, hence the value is 119.3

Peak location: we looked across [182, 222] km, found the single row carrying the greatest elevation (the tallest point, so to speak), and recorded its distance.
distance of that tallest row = 199 km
